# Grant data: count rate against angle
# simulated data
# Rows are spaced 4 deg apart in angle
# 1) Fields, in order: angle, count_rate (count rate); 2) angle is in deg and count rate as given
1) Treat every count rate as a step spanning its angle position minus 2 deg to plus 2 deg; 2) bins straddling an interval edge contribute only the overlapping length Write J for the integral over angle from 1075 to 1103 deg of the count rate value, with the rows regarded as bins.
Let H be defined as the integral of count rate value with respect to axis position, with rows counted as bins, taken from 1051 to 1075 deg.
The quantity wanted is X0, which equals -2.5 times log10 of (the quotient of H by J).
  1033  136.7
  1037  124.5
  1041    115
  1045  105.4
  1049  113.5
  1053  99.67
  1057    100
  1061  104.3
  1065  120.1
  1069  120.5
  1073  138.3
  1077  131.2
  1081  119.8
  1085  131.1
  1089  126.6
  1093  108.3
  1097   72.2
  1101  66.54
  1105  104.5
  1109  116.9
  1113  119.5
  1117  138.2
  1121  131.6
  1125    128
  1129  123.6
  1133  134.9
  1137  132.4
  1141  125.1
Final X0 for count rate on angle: 0.1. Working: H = 2731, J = 3023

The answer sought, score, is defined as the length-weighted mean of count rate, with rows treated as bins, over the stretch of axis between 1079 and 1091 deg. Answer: 126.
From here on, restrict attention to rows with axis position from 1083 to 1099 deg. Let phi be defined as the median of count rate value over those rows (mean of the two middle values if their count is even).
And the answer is 117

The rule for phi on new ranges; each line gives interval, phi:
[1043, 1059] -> 103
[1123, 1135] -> 128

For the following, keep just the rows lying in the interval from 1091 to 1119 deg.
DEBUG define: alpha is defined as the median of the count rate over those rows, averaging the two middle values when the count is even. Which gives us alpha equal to 108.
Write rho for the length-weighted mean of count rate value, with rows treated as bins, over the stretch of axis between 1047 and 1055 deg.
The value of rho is 107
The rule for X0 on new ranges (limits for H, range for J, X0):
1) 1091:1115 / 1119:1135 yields -0.1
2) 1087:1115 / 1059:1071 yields -0.8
